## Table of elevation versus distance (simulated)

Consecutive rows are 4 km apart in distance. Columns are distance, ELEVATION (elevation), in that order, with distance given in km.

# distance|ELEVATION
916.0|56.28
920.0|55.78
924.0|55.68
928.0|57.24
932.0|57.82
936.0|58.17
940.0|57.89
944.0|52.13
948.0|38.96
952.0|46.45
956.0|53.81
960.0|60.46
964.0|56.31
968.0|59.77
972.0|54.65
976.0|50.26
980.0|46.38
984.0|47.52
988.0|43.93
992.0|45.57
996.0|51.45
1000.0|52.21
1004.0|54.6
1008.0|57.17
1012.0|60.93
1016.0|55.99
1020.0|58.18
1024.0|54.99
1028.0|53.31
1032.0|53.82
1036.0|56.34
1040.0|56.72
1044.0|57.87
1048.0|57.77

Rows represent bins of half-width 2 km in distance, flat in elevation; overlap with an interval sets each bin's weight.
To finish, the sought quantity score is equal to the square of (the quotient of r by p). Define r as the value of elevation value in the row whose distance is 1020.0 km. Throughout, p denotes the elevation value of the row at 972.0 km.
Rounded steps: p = 54.65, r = 58.18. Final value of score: 1.1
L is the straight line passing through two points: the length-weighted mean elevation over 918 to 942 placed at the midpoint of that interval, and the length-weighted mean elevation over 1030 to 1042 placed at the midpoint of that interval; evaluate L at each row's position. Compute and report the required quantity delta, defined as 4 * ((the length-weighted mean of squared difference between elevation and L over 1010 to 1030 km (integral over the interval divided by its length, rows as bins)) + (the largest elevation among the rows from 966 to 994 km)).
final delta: 268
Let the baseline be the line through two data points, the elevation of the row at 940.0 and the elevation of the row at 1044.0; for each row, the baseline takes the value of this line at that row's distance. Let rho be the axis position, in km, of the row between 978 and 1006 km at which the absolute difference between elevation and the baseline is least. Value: 1004.0 km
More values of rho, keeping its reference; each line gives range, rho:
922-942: 940.0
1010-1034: 1020.0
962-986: 964.0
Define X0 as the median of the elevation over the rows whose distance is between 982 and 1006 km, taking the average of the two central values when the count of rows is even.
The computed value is 49.5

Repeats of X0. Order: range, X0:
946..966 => 53.8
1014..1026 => 56.0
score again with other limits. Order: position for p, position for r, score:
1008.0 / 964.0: 1.0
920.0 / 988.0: 0.6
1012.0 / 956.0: 0.8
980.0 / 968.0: 1.7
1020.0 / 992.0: 0.6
